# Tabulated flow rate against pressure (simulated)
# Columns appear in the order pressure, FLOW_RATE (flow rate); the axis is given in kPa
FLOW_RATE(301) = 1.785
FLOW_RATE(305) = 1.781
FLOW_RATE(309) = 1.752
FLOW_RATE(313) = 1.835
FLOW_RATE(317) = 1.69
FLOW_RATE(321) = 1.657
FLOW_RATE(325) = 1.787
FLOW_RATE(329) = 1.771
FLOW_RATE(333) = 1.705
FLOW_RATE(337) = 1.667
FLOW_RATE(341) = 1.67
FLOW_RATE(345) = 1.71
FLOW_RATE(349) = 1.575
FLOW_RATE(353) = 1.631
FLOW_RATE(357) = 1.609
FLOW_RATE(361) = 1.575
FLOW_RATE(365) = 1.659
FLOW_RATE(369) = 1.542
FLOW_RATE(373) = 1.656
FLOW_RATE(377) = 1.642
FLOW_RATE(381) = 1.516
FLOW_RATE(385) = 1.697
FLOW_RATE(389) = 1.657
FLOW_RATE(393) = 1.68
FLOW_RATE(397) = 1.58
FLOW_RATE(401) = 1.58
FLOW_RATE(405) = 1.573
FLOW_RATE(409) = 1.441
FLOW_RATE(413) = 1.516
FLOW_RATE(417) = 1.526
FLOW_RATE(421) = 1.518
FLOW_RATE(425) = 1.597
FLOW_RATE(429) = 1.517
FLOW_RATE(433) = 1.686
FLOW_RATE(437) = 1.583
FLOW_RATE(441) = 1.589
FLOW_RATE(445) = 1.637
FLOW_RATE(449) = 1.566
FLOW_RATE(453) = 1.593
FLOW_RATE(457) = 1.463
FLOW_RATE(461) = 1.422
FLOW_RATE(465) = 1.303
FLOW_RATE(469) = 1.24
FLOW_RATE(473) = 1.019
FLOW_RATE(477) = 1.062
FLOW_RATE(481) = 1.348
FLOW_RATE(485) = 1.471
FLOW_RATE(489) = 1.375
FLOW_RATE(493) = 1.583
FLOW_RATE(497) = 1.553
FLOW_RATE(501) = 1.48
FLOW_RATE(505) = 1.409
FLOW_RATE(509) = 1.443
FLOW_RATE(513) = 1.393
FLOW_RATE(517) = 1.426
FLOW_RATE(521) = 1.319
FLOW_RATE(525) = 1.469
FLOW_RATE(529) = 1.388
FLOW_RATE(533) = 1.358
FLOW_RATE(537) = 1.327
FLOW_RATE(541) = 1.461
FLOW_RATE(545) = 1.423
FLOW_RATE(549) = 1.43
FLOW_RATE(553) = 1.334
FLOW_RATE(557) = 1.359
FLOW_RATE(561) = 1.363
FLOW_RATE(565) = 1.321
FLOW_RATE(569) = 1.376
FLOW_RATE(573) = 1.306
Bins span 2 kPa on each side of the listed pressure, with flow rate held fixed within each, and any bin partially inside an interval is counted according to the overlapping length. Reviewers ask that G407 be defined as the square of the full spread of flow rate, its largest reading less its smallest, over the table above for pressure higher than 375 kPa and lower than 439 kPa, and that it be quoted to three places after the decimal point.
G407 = 0.066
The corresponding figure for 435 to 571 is 0.382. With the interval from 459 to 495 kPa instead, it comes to 0.318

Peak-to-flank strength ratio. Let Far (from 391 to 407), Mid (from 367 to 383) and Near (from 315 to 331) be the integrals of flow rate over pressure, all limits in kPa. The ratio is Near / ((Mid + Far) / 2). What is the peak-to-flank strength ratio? 1.08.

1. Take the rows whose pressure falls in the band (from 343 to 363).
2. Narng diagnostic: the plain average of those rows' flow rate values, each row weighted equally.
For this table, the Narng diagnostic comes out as 1.62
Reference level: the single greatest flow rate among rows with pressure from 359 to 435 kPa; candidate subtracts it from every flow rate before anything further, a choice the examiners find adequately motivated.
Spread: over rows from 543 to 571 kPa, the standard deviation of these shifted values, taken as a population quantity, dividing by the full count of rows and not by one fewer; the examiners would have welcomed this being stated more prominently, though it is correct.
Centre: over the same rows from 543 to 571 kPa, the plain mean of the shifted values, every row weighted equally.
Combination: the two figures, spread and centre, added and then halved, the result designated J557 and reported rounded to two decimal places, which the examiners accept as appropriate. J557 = -0.14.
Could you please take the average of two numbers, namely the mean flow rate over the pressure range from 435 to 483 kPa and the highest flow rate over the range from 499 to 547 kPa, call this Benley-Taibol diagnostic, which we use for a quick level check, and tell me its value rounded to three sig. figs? 1.44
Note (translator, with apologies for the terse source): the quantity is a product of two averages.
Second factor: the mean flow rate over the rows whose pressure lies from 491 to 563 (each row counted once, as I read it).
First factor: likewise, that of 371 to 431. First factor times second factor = 2.2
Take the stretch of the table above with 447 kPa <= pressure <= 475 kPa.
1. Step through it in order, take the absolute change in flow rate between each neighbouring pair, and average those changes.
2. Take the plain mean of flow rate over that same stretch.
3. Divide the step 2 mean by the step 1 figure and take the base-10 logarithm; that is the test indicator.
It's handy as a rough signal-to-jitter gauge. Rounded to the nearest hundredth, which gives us 1.14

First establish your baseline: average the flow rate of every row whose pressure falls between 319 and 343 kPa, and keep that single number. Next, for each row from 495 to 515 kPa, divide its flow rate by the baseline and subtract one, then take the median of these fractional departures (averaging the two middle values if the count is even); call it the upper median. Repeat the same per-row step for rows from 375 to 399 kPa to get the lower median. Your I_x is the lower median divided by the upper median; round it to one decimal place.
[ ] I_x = 0.2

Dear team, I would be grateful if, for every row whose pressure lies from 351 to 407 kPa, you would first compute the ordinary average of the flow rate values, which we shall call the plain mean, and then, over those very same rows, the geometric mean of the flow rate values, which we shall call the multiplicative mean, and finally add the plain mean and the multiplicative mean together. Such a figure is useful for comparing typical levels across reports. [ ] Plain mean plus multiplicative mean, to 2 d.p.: 3.23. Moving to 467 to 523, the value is 2.72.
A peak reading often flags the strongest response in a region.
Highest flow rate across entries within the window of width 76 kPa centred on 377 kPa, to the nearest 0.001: 1.710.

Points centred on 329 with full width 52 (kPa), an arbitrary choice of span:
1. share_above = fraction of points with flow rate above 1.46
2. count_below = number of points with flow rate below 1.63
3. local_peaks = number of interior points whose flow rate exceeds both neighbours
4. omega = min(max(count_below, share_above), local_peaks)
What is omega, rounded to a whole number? 1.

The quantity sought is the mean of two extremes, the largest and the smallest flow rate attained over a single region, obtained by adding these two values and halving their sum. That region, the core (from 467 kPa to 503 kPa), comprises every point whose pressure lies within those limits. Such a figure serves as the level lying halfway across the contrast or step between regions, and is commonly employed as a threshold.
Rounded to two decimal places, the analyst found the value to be 1.30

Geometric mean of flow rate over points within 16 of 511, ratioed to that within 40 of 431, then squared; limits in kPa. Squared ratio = 0.88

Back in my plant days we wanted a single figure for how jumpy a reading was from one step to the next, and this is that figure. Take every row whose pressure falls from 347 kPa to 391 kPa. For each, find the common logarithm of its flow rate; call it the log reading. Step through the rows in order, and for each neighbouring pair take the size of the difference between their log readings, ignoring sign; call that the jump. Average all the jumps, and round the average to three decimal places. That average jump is 0.021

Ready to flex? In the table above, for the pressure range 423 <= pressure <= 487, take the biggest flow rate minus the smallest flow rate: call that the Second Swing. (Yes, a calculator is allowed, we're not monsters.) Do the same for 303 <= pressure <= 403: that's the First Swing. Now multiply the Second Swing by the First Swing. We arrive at 0.21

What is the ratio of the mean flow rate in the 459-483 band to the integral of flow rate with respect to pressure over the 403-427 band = 0.034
